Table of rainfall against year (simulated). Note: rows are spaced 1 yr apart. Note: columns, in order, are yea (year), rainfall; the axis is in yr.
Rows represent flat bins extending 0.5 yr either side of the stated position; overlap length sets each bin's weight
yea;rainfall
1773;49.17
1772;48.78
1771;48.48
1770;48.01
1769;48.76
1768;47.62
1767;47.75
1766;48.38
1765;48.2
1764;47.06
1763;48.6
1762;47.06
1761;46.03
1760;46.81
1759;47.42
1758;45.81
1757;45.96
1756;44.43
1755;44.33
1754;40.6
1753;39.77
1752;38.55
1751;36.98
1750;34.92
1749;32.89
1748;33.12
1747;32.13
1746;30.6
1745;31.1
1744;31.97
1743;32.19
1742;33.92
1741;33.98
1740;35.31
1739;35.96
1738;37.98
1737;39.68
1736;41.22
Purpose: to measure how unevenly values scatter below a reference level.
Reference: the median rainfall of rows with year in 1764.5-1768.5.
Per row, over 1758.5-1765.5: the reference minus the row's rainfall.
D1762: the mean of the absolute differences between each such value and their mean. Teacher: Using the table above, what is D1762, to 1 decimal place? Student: 0.7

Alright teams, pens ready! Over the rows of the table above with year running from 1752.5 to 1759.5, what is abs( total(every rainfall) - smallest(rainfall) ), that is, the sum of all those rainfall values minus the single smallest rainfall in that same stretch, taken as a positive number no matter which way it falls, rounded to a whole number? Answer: 269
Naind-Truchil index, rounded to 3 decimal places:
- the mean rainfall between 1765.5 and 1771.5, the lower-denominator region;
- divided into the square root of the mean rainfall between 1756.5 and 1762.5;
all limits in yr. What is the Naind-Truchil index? 0.142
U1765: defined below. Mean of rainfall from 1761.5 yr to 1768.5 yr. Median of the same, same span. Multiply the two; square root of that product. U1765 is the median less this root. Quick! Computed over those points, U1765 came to -0.03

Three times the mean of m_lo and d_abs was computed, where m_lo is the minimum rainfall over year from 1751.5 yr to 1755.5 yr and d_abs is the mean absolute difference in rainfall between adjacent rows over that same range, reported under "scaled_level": 61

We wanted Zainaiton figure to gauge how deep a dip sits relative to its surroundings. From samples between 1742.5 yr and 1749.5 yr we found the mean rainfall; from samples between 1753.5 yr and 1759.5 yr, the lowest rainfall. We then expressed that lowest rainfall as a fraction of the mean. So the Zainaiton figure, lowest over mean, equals 1.27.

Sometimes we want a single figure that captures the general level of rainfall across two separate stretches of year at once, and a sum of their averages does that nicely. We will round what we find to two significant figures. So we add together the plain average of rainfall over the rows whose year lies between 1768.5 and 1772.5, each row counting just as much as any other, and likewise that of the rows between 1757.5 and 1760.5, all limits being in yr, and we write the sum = 95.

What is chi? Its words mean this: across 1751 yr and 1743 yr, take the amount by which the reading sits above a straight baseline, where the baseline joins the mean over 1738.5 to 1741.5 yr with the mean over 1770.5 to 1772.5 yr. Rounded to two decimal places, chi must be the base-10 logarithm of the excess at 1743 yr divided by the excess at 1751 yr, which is 0.17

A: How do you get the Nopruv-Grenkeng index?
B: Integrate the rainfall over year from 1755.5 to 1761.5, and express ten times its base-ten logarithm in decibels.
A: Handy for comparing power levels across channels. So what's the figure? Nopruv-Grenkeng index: 24.4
